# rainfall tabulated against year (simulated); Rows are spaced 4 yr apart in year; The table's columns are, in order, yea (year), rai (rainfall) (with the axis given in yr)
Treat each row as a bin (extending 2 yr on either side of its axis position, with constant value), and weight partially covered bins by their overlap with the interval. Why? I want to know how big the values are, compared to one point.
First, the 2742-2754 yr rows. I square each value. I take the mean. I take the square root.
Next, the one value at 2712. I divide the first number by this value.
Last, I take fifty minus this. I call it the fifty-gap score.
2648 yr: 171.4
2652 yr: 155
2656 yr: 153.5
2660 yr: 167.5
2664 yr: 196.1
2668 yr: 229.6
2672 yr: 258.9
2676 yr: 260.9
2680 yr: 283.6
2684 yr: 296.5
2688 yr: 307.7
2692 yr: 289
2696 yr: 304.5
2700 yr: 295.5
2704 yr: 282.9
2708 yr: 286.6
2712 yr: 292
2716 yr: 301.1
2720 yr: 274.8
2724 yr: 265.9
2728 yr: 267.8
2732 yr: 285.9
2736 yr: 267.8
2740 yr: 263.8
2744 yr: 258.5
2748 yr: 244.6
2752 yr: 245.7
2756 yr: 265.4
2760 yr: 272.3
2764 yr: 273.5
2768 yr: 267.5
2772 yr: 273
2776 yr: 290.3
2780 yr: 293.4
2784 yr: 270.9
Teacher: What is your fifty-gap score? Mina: 49.1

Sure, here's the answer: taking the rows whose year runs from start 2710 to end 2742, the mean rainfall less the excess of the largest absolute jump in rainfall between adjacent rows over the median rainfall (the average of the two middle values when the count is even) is 522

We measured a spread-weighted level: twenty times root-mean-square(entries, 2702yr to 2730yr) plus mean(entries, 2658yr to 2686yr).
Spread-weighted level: 5879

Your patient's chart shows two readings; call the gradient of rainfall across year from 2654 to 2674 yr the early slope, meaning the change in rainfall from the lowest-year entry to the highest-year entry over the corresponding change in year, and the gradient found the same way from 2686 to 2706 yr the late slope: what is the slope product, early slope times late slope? -10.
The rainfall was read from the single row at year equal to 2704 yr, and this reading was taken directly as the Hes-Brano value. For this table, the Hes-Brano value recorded 282.9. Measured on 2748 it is 244.6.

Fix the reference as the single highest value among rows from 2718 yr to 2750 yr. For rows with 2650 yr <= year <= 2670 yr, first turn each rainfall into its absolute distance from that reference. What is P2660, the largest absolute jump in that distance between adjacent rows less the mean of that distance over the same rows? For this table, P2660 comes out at -72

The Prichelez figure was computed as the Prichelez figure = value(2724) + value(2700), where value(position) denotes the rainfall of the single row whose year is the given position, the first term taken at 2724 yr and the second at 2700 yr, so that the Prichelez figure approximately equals 561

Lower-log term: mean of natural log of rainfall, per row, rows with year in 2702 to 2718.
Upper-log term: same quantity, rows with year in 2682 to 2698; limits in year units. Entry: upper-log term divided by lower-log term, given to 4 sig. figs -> 1.005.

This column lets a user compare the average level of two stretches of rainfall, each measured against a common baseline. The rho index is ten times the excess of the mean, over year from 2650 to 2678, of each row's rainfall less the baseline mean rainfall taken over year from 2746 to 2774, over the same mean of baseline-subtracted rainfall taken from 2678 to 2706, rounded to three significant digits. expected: -912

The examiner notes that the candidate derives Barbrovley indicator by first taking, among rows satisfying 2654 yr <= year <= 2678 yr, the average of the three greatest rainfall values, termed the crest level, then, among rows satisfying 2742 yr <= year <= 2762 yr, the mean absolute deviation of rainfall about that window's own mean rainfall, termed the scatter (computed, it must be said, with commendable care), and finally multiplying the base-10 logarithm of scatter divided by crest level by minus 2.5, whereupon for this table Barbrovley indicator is 3.5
